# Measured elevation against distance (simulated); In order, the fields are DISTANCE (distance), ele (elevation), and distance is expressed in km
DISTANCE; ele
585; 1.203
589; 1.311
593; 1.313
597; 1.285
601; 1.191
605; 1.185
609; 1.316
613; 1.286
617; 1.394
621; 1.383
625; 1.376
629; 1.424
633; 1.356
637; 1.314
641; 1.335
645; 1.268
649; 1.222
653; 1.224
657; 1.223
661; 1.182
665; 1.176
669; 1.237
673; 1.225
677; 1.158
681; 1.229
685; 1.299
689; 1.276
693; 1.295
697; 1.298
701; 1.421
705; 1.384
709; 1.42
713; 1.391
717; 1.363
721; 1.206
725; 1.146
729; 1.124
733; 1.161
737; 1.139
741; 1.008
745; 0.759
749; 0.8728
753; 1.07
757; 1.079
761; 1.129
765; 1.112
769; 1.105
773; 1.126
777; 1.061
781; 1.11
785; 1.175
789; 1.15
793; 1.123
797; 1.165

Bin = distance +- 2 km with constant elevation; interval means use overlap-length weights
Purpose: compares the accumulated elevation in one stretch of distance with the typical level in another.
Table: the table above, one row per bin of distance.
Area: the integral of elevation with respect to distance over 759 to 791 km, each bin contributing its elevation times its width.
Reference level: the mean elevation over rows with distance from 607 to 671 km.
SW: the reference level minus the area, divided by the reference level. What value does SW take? -27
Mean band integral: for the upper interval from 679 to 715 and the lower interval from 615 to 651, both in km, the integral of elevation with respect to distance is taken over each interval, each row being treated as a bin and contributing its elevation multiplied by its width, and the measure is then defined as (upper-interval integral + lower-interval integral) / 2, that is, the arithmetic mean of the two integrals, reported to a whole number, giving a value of 48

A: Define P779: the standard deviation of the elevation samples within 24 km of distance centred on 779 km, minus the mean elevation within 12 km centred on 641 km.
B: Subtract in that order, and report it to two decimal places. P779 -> -1.27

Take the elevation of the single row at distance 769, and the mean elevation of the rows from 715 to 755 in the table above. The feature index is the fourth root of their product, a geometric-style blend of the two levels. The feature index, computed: 1.05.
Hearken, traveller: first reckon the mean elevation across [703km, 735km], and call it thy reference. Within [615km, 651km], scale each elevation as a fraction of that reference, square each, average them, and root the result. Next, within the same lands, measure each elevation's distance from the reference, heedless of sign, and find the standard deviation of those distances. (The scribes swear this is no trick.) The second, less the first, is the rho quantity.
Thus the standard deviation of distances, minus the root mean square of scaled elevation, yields -1.01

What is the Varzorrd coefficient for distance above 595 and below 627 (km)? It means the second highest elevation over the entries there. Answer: 1.383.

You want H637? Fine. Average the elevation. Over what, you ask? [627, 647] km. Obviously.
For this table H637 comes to 1.34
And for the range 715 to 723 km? 1.28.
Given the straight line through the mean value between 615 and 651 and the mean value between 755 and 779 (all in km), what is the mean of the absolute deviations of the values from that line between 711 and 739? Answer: 0.069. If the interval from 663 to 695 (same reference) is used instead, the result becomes 0.059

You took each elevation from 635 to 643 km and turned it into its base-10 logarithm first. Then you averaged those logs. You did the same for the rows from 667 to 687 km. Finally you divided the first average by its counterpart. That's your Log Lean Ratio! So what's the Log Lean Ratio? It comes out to 1.4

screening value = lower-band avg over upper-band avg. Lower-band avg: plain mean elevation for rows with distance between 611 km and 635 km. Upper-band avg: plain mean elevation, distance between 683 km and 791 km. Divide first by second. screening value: 1.17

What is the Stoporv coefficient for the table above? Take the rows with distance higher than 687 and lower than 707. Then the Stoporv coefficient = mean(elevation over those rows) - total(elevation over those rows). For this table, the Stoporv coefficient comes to -5.3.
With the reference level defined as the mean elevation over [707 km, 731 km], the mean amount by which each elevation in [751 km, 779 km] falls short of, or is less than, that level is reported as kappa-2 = 0.18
